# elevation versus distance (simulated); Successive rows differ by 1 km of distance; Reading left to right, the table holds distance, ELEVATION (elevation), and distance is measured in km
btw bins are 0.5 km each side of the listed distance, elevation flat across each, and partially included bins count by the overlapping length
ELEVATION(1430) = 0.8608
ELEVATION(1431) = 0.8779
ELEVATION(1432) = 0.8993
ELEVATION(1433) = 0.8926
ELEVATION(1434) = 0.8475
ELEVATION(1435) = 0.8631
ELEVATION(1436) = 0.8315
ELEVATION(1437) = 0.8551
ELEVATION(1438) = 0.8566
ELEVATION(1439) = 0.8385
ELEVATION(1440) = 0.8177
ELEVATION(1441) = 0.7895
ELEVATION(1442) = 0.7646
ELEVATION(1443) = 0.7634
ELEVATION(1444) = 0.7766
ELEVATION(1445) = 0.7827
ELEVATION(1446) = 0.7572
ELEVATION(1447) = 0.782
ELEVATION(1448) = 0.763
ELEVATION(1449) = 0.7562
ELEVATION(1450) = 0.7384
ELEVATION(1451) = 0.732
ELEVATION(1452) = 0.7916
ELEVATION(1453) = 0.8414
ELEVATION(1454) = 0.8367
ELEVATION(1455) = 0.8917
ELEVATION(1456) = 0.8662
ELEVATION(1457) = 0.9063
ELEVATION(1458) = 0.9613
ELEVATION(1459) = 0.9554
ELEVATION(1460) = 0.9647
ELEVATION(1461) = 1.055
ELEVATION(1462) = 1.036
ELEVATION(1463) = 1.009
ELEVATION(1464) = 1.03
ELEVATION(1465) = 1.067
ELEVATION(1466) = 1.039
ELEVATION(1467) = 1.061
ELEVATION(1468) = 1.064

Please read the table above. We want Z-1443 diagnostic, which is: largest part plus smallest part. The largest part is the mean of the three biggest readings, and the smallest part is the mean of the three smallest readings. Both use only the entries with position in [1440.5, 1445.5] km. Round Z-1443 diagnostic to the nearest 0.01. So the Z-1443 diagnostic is 1.55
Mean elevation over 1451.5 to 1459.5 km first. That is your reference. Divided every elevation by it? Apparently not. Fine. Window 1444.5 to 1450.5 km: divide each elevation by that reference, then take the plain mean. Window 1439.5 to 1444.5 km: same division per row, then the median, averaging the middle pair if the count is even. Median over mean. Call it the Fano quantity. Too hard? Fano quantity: 1.02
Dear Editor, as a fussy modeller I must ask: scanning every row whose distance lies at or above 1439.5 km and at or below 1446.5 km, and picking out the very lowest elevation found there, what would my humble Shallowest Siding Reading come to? 0.7572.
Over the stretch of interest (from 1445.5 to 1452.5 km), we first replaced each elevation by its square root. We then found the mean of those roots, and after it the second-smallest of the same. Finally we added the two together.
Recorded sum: 1.73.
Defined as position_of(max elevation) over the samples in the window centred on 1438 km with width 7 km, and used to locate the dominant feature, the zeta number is 1435 km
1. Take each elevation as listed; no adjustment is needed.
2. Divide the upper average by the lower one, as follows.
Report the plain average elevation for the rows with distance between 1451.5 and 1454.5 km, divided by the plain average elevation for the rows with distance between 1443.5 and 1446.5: 1.1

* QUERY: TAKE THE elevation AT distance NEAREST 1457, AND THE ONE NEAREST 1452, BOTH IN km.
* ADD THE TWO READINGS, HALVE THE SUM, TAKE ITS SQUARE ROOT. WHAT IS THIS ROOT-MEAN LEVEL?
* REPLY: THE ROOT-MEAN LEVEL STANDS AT 0.921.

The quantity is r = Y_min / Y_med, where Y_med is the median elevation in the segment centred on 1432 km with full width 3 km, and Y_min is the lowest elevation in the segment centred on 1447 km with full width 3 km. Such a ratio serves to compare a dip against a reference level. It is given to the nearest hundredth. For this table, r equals 0.85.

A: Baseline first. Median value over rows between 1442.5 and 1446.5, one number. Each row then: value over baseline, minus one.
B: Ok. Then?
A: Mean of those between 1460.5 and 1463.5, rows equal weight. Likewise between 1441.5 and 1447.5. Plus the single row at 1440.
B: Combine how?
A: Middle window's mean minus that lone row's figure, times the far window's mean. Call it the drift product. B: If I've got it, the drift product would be -0.021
